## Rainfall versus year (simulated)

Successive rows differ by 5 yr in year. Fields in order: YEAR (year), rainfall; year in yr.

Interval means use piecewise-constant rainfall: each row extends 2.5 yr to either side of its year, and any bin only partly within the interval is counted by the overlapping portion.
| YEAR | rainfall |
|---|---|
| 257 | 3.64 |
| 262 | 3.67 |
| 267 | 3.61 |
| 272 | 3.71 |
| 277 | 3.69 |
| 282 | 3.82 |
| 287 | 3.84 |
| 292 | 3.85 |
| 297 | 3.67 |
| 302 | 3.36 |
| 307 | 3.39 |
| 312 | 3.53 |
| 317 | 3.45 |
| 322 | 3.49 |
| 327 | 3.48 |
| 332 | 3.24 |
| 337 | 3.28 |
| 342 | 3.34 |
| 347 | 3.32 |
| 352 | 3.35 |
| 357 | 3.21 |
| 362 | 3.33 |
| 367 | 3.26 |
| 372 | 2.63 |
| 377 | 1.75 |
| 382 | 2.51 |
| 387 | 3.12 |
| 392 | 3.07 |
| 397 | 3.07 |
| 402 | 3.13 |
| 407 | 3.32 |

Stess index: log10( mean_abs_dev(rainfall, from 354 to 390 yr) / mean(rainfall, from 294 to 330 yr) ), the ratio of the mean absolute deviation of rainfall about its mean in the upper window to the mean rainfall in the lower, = -0.88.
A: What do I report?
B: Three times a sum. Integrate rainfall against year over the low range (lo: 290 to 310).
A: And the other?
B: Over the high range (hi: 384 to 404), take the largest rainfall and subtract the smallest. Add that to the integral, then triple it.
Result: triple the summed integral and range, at 214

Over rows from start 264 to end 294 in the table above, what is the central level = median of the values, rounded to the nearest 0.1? 3.8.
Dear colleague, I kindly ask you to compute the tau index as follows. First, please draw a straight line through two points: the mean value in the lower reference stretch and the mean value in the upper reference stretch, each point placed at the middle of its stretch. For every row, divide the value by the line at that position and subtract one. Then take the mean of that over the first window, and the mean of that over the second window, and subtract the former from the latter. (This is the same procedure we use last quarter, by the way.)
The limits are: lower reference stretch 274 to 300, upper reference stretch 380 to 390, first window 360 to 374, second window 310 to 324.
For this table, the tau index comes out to -0.02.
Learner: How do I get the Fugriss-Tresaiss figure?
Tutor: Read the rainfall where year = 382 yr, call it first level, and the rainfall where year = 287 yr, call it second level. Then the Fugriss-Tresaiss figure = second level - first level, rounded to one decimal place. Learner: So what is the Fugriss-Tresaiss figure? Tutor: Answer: 1.3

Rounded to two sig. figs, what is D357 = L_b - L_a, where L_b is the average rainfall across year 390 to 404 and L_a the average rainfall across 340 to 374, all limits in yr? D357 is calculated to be -0.12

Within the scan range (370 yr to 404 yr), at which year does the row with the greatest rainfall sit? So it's 402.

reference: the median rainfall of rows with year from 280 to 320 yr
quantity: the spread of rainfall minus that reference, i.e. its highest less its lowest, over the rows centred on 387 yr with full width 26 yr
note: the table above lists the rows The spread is 1.4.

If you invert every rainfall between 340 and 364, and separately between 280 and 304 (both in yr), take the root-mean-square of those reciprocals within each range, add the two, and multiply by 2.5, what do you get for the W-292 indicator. 1.43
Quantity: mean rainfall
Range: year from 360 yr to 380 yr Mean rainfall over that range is 2.7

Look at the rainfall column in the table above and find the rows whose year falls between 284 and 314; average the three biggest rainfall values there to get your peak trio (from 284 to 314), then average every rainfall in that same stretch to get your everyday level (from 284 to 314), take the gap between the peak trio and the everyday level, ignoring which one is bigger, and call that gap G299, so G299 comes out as 0.18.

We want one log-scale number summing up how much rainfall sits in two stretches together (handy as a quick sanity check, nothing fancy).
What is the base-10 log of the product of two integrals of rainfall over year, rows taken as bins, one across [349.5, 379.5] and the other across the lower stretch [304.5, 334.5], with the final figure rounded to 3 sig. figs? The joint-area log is 3.96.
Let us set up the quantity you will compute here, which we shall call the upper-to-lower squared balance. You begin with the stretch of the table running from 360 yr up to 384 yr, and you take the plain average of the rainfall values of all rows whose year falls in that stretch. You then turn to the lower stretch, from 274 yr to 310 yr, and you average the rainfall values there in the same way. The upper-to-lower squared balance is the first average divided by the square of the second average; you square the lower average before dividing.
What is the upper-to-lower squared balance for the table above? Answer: 0.201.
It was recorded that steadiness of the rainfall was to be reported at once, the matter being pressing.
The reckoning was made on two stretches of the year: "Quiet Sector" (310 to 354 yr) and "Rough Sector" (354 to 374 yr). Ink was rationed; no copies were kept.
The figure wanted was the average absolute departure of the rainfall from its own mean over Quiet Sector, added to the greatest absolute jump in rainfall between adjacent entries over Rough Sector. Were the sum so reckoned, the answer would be 0.72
